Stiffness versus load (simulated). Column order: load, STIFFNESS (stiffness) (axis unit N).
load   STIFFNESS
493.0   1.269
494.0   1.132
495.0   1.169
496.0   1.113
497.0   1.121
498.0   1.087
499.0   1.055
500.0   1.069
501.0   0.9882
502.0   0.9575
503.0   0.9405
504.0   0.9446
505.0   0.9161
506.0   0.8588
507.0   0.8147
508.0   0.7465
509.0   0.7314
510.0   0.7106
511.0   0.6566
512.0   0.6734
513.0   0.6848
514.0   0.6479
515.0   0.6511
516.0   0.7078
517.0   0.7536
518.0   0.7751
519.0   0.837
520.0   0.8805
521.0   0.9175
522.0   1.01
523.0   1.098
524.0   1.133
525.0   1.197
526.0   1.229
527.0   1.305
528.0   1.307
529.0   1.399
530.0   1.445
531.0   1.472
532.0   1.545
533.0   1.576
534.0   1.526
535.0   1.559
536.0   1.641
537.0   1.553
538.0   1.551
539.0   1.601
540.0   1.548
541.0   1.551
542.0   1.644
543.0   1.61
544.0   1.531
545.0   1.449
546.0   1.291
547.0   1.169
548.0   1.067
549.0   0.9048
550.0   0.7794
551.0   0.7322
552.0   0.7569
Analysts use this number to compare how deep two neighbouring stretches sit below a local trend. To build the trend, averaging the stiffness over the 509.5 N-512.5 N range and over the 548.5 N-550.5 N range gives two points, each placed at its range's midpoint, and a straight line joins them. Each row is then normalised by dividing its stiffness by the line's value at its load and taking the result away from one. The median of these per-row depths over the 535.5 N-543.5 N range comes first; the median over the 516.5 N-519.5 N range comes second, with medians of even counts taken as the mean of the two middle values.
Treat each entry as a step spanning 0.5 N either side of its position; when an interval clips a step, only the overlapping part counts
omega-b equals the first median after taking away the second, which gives -0.88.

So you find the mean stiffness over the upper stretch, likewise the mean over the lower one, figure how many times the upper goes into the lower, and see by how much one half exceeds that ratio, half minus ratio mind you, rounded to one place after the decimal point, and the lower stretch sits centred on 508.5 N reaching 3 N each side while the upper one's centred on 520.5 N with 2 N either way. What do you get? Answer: -0.3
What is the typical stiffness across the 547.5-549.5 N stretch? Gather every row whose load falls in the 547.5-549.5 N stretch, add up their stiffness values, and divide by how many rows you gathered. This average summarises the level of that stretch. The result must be 0.99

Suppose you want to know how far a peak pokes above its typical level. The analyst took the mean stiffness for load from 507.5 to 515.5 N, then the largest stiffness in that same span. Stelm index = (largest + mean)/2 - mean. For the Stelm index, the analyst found 0.0294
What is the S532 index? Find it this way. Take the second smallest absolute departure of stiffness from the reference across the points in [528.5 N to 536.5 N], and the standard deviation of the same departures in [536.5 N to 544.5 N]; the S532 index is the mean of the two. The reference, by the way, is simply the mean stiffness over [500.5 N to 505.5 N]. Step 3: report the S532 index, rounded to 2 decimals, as 0.27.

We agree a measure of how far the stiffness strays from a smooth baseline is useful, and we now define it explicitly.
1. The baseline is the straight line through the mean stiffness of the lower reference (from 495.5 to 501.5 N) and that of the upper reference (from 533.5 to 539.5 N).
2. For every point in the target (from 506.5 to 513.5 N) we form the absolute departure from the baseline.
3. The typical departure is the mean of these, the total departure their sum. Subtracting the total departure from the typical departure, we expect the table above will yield -3.0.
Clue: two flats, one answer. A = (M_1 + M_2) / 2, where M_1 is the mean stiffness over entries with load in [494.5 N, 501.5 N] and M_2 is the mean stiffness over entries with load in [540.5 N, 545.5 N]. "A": 1.3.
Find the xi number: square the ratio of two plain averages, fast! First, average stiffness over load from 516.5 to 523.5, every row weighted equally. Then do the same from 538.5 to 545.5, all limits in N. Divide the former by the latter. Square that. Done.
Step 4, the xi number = 0.3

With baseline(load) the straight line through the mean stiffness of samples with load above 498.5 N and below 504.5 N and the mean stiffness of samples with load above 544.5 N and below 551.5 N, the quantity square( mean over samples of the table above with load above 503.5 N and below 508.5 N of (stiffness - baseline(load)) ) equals 0.020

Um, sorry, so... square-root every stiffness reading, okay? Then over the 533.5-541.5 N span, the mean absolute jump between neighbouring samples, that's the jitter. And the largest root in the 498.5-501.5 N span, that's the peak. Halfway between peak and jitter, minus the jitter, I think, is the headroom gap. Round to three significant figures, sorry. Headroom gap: 0.508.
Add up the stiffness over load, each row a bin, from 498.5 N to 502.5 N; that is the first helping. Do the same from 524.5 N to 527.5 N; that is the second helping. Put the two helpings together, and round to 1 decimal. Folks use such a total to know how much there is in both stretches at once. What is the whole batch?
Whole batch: 7.8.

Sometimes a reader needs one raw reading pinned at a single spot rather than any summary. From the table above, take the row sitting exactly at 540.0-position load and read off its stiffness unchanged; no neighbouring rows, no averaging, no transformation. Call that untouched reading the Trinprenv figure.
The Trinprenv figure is 1.548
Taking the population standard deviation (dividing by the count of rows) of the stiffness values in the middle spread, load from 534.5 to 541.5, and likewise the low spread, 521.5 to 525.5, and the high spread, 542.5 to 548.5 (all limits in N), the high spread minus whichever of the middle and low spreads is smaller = 0.16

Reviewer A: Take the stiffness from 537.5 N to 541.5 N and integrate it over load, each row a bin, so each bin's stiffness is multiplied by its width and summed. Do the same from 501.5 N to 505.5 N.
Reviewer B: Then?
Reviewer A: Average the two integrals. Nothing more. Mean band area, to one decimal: 5.0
